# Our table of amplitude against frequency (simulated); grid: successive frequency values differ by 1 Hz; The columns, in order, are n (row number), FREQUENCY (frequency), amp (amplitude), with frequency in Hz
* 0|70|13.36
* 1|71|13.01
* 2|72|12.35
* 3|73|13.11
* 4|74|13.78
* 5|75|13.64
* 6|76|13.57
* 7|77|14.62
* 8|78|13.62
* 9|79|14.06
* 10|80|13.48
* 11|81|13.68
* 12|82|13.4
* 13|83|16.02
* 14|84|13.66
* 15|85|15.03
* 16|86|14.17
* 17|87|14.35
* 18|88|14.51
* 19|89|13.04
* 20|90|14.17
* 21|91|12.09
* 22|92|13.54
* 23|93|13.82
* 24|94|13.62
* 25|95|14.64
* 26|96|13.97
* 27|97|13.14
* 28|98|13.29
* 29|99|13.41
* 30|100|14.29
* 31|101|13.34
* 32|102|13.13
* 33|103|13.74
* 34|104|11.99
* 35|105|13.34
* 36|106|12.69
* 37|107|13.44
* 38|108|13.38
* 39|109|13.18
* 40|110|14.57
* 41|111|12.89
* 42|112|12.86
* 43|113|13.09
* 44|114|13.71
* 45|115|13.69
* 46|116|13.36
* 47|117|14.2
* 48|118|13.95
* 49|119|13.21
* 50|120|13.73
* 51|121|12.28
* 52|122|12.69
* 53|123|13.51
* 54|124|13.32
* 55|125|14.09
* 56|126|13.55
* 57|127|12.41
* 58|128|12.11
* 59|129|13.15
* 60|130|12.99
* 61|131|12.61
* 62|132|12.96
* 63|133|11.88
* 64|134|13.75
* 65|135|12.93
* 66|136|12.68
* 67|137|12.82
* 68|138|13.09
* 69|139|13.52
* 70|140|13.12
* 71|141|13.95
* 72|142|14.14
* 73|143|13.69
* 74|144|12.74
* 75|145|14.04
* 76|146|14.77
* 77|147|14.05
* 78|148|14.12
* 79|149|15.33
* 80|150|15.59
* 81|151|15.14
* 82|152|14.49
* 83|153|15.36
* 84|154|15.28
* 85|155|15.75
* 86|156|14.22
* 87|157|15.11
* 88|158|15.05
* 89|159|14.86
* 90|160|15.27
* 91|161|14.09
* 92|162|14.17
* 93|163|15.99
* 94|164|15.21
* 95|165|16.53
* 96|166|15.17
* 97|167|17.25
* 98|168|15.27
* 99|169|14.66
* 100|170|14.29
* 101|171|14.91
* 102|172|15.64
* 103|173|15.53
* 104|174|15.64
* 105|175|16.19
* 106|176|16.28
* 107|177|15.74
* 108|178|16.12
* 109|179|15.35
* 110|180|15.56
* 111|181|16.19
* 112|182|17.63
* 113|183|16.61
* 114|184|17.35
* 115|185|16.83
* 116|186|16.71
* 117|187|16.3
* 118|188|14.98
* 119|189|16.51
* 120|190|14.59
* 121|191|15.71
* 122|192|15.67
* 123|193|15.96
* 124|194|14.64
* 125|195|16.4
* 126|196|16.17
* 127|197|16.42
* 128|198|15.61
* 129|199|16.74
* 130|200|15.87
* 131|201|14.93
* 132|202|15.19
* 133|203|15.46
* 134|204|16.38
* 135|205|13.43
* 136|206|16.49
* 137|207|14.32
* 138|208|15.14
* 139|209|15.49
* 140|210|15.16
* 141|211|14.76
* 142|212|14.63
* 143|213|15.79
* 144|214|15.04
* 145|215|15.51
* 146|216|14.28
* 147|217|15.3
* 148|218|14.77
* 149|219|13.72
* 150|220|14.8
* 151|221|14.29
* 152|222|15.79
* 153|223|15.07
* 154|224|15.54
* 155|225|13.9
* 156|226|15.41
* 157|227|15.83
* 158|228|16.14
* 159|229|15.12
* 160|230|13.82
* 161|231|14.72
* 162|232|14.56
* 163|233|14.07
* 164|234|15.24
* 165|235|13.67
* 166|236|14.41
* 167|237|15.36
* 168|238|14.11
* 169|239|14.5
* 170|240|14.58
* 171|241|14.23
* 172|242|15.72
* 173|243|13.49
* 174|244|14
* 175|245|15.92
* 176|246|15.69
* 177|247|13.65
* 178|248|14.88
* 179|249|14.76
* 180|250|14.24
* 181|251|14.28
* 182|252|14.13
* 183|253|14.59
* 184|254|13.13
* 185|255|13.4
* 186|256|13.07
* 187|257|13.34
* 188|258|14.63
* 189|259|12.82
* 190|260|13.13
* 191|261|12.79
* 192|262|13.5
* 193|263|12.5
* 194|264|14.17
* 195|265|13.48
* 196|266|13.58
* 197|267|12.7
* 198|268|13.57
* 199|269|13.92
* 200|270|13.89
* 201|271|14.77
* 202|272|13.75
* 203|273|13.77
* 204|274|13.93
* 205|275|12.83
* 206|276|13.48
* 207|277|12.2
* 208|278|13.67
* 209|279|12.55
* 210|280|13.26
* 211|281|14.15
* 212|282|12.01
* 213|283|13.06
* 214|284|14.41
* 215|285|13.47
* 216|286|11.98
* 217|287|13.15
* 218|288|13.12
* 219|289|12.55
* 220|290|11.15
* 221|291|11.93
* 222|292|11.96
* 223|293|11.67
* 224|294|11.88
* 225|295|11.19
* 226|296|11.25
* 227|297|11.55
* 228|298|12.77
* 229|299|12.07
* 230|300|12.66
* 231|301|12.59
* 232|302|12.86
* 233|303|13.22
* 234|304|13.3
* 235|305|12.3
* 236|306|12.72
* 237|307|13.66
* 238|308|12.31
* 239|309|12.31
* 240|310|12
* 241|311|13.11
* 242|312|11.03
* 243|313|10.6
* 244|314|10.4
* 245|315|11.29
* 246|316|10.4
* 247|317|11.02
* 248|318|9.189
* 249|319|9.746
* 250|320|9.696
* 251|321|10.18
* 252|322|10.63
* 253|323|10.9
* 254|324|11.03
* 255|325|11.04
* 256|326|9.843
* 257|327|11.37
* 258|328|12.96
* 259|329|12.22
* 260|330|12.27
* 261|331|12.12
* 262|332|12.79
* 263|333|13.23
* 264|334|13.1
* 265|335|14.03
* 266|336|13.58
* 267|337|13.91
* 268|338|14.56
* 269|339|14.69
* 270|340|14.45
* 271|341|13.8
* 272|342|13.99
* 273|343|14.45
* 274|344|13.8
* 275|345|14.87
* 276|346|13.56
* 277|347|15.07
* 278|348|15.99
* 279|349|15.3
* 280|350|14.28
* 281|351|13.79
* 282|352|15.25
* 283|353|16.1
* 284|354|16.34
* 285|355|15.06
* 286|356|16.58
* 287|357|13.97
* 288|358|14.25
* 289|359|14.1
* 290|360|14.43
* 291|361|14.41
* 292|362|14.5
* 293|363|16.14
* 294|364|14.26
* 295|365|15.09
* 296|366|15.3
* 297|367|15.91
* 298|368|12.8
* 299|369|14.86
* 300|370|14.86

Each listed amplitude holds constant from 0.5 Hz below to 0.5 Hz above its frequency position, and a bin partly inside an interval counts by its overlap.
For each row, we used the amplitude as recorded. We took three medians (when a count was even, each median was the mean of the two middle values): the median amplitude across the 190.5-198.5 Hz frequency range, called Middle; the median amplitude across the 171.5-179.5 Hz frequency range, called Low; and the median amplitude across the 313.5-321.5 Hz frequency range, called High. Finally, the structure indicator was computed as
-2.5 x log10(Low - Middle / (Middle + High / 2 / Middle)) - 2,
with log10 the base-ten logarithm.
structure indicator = -4.92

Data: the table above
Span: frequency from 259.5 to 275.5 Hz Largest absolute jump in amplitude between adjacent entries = 1.67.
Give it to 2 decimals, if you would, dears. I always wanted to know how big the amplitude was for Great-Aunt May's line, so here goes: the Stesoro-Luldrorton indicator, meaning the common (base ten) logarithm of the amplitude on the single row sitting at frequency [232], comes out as 1.16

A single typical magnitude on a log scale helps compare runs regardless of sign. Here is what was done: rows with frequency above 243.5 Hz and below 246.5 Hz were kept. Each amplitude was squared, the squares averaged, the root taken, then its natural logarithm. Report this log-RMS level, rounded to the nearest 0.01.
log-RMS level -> 2.72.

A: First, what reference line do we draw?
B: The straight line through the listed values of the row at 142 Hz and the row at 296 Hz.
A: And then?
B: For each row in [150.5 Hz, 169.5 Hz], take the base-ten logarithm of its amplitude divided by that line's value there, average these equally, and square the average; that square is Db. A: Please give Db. 0.0017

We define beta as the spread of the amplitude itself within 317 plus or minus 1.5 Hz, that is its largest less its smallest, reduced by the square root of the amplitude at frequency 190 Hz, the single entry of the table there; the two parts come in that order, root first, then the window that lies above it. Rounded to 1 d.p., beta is -2.0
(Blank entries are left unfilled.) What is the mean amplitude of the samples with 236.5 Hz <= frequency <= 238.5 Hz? 14.7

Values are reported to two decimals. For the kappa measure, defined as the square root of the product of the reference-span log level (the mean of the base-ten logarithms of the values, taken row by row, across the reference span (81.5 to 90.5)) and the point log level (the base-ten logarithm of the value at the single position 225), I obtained 1.15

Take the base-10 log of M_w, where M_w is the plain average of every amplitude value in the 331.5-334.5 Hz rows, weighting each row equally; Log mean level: 1.12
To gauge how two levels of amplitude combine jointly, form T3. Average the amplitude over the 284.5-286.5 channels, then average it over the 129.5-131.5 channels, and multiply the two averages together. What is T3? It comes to 163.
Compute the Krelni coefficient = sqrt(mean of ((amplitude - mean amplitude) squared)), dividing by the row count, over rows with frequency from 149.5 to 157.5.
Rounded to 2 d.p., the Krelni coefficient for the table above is 0.49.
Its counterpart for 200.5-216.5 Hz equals 0.75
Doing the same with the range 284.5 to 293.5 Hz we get 0.74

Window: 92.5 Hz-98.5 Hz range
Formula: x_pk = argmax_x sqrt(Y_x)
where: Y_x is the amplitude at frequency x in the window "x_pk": 95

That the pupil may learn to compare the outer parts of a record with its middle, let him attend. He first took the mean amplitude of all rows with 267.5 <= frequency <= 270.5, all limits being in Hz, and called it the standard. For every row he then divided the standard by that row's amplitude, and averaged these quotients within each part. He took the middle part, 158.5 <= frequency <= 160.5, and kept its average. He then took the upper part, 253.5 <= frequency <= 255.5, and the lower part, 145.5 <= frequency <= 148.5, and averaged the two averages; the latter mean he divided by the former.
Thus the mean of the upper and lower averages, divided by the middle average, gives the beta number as 1.09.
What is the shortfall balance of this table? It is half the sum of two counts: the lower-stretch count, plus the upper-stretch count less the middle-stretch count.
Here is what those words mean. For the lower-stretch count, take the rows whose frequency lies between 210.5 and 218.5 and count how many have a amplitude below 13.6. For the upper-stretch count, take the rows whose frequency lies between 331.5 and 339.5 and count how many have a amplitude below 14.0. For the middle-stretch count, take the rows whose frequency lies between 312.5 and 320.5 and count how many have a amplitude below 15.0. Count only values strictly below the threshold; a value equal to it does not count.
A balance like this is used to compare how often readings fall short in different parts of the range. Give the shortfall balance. -1.5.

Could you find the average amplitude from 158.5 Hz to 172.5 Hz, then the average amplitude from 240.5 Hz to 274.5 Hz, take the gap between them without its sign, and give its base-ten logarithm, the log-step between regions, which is 0.1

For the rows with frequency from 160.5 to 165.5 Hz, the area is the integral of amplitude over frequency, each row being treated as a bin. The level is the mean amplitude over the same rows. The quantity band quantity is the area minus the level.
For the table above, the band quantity 61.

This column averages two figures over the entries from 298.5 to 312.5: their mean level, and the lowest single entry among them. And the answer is 11.8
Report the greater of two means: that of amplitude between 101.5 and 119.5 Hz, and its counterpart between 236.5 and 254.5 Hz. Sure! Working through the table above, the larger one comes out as 14.5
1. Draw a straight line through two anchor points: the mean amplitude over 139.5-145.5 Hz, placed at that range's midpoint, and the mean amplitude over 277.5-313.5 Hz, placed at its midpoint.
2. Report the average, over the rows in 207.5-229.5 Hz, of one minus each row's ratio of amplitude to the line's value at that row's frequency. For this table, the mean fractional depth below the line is -0.15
